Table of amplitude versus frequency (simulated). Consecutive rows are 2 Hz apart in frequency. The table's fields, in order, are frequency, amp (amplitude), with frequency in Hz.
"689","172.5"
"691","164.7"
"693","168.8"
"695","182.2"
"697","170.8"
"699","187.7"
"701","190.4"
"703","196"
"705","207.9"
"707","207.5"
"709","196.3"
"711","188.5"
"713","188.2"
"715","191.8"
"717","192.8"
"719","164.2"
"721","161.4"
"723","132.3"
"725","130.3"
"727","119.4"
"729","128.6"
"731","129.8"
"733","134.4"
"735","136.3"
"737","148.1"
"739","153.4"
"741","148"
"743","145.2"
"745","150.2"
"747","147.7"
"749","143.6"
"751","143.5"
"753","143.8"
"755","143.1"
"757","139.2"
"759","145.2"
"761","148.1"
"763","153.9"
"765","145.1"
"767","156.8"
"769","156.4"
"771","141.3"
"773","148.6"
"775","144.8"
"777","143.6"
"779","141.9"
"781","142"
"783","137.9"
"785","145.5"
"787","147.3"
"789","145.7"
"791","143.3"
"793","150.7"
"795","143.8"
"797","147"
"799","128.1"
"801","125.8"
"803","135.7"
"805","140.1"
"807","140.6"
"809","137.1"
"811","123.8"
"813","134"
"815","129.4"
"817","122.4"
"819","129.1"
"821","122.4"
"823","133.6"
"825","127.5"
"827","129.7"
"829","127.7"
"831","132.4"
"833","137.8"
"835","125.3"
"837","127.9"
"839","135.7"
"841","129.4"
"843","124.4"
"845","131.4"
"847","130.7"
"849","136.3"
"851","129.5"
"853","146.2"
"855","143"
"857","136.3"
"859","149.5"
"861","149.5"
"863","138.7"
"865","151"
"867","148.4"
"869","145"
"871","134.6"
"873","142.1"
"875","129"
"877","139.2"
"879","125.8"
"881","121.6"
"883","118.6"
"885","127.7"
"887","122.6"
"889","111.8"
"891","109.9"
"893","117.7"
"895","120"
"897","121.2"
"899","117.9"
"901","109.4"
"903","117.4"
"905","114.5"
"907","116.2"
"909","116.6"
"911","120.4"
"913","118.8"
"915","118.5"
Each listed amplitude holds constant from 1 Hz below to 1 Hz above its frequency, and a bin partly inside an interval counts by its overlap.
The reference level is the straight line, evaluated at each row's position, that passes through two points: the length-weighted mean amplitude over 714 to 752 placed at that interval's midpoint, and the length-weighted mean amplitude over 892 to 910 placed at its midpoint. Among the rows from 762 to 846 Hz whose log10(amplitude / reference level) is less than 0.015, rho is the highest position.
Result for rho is 845 Hz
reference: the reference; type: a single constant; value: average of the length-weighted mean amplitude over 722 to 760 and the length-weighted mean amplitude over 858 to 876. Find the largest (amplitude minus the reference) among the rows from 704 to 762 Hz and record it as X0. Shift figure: 66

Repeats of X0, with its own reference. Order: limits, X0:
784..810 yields 9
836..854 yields 5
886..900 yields -19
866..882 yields 7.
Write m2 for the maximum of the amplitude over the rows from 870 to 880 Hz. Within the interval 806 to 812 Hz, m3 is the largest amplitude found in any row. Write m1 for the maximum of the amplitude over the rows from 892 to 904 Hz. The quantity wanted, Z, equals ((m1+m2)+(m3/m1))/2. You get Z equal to 132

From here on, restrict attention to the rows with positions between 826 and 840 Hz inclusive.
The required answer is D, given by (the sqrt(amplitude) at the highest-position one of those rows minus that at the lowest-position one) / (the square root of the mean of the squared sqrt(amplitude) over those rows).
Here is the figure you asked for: 0.023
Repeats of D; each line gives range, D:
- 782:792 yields 0.019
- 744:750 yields -0.022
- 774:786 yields 0.002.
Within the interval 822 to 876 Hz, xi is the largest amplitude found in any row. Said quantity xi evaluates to 151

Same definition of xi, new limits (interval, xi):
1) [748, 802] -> 156.8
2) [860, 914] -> 151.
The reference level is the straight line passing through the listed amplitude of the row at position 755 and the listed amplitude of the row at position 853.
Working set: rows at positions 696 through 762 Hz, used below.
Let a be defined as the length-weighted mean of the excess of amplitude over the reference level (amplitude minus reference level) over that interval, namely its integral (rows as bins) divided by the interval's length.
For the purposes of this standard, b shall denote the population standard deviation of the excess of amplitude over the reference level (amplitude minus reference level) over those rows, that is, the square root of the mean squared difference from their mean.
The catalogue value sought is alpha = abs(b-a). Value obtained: 9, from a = 17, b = 26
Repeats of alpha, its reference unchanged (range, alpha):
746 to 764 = 2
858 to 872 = 7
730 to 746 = 7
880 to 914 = 34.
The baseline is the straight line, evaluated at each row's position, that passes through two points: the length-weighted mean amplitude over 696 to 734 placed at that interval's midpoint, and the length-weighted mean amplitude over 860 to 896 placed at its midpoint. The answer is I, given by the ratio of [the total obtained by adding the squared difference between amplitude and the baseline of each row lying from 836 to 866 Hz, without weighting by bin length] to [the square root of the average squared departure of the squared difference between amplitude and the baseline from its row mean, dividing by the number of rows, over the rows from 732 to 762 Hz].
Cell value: 7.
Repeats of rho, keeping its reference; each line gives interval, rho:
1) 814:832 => 831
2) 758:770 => 765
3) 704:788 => 783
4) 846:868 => 851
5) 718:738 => 737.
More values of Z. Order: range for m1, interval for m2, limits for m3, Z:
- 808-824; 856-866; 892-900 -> 144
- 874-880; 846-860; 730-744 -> 145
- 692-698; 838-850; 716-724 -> 160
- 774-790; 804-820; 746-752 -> 144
